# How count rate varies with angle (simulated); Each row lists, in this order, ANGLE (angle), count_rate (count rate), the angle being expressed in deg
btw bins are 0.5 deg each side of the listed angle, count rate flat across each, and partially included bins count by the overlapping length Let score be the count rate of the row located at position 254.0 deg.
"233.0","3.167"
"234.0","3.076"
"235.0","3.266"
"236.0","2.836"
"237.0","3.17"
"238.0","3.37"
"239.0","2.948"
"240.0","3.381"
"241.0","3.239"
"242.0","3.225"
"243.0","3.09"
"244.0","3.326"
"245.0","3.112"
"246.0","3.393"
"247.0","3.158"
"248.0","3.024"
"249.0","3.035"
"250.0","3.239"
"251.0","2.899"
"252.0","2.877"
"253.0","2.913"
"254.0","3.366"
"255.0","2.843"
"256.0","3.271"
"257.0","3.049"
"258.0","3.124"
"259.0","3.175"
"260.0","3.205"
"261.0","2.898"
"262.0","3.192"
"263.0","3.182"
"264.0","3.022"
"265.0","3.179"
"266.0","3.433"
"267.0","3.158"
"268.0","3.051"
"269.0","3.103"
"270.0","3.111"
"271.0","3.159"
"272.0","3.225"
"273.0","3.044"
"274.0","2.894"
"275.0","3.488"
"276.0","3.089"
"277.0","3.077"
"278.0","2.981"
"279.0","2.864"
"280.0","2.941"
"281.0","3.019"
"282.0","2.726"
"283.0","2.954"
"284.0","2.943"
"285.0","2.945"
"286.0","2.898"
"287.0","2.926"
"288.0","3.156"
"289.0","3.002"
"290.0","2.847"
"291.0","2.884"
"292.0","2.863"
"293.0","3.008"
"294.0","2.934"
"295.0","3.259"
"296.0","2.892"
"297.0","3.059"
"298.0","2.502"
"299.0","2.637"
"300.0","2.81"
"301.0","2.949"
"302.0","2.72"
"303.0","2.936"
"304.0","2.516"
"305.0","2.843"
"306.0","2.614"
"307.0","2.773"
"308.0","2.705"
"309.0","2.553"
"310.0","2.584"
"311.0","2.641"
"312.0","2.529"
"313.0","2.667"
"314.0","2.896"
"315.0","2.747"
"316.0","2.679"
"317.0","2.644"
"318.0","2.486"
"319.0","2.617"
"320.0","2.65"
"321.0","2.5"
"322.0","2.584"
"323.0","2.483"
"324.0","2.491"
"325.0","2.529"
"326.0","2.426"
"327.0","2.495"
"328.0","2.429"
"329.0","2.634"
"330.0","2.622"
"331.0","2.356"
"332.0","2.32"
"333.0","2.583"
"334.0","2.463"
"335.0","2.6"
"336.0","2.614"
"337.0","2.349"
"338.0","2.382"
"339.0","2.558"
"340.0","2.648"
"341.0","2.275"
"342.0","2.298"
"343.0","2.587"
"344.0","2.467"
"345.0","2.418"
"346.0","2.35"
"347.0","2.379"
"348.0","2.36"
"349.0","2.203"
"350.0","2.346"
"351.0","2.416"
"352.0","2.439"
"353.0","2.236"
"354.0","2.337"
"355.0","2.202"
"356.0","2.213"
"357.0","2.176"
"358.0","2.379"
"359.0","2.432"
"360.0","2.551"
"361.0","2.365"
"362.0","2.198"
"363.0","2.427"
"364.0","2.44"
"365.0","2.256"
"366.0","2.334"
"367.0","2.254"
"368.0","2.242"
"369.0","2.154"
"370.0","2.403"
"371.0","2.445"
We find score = 3.366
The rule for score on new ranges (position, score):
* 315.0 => 2.747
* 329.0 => 2.634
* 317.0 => 2.644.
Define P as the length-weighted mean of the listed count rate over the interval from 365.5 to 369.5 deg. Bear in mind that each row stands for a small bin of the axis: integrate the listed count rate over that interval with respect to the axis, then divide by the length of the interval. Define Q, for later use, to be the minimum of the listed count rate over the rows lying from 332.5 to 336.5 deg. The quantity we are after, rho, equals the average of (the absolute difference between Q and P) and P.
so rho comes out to 1.23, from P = 2.25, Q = 2.463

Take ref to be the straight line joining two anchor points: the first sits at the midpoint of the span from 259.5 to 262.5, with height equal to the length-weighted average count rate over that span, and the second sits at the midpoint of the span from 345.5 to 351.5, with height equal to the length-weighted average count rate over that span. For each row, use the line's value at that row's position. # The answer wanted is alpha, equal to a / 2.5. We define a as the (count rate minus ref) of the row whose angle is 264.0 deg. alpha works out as -0.02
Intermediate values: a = -0.05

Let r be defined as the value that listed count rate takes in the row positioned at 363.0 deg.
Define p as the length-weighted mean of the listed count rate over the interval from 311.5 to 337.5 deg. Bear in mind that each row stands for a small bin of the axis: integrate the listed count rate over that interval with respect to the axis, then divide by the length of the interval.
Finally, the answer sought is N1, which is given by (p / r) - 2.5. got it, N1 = -1.45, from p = 2.55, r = 2.427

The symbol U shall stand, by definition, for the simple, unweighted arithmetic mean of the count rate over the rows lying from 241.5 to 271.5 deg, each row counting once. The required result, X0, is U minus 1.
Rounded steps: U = 3.1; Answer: 2.13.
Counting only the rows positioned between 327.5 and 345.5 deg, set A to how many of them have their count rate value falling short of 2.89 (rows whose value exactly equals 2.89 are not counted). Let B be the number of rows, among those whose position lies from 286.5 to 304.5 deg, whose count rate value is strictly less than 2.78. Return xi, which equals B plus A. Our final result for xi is 22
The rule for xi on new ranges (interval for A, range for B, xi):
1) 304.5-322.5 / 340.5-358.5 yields 35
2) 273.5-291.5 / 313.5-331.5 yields 21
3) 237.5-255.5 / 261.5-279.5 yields 2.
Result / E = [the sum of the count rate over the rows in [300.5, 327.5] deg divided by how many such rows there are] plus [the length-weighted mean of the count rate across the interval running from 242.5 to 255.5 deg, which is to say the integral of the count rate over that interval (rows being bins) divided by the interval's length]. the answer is 5.74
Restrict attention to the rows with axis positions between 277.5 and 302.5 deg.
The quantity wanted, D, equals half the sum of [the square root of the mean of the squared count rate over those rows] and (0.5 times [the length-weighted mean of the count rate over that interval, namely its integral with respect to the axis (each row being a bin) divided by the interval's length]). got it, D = 2.18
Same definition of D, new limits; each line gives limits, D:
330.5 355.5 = 1.81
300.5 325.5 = 1.99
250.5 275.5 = 2.34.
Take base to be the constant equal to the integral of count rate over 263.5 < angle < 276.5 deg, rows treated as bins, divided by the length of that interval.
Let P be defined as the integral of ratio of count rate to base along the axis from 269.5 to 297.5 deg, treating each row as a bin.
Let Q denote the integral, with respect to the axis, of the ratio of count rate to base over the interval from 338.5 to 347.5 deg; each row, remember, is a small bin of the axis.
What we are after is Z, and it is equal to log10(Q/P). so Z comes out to -0.58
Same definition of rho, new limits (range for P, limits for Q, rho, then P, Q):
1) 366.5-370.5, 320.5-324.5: 1.24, 2.26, 2.483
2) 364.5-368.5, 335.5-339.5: 1.17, 2.27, 2.349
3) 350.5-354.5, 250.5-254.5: 1.44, 2.36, 2.877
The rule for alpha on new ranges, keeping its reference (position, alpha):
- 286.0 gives 0.01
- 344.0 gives 0.03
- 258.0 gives 0.00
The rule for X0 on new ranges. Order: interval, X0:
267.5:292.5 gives 2.01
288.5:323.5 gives 1.74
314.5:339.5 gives 1.53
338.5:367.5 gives 1.36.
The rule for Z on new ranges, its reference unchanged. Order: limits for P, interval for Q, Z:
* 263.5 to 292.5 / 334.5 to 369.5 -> -0.03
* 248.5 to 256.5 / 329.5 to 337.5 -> -0.09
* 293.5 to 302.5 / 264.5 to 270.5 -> -0.13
